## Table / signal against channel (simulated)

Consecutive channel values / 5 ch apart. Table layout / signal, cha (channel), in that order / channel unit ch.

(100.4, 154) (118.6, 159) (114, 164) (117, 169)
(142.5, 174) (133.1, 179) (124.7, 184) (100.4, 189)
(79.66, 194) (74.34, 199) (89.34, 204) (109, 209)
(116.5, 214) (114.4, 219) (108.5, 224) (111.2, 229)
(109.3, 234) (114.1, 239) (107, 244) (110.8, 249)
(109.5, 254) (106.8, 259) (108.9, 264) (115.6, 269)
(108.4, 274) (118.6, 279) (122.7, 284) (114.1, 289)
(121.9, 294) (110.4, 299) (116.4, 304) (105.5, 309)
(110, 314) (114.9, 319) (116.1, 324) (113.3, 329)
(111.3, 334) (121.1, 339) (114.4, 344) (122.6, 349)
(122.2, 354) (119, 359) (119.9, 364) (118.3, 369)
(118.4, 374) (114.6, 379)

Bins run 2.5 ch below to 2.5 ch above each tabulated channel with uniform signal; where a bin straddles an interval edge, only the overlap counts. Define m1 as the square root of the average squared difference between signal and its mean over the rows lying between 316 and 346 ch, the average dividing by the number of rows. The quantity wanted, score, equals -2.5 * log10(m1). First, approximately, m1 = 3.0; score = -1.2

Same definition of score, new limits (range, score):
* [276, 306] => -1.6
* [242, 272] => -1.2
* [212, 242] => -1.2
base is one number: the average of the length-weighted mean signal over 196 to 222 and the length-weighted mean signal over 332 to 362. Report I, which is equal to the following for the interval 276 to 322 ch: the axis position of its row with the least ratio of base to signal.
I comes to 284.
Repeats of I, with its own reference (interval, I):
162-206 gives 174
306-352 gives 349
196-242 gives 214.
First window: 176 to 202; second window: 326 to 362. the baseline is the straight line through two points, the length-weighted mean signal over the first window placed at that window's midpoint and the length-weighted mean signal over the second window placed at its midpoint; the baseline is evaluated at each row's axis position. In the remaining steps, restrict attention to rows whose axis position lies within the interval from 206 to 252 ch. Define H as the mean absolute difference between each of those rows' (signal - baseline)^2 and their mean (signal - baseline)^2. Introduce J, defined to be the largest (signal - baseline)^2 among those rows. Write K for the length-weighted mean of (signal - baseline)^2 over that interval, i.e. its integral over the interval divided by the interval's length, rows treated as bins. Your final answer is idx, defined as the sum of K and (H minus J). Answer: -59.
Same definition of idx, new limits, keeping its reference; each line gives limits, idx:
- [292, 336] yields -30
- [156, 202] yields -708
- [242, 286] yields -65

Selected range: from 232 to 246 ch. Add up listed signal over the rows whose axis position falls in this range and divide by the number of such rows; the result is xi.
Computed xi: 110.1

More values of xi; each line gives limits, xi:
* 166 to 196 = 116.2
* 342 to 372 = 119.4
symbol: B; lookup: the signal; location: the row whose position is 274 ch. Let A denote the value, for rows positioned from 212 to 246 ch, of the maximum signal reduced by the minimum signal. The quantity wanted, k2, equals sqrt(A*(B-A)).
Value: 31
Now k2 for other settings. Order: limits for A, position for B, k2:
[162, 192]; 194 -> 40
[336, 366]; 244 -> 28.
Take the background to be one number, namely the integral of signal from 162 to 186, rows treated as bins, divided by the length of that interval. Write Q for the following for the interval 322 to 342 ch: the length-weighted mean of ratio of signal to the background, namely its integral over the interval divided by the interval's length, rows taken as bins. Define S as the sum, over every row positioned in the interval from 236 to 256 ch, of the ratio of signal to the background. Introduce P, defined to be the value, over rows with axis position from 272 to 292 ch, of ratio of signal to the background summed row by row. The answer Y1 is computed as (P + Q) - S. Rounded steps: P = 3.67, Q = 0.912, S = 3.49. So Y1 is 1.1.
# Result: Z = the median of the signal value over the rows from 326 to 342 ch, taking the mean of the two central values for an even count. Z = 113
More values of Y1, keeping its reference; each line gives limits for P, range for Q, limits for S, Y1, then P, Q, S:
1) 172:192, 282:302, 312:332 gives 1.3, 3.96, 0.925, 3.59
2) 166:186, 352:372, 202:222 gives 1.6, 4.09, 0.946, 3.39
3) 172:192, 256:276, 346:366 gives 1.0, 3.96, 0.869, 3.82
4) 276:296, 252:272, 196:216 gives 1.6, 3.77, 0.871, 3.08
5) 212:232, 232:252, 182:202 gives 1.4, 3.56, 0.872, 3.00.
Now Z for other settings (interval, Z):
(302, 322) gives 112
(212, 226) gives 114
